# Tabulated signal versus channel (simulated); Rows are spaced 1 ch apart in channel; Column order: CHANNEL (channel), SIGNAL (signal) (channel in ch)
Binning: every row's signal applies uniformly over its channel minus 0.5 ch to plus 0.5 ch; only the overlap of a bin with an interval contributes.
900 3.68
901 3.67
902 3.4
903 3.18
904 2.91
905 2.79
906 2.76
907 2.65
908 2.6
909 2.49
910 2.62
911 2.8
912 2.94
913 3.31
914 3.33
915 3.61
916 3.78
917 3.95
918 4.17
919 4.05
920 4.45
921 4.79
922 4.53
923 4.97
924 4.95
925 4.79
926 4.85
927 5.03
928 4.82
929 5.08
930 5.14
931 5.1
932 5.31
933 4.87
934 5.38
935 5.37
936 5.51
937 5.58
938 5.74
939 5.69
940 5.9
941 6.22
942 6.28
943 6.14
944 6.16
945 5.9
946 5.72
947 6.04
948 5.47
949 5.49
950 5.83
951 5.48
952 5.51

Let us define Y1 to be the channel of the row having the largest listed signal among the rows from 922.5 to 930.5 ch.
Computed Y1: 930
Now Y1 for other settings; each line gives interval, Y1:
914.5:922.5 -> 921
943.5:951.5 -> 944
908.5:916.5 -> 916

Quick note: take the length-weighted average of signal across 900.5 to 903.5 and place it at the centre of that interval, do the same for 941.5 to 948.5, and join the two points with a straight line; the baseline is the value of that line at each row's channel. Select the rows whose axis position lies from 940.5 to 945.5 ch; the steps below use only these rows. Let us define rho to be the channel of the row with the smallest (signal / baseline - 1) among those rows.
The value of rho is 945 ch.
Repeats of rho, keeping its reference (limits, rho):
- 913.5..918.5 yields 914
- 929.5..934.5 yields 933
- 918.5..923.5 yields 919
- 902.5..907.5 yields 907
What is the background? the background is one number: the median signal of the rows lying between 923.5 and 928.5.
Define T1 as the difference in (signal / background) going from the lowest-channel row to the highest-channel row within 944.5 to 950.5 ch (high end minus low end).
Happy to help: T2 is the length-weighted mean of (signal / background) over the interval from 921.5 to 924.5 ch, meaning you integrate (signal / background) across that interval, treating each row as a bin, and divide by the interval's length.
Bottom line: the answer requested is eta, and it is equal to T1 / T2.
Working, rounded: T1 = -0.01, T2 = 0.99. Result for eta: -0.01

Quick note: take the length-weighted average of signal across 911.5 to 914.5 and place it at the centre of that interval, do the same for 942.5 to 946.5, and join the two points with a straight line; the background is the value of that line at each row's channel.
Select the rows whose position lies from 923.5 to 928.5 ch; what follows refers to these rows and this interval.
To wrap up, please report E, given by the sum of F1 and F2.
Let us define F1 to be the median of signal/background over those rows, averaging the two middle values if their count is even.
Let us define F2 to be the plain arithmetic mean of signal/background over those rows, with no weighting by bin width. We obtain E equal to 2.25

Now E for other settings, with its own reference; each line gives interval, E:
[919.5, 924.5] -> 2.38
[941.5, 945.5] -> 2.08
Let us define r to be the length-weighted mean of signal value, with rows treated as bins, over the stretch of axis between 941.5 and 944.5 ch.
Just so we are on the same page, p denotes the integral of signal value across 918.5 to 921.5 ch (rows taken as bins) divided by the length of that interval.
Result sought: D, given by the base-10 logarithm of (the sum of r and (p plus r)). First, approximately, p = 4.4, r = 6.2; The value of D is 1.23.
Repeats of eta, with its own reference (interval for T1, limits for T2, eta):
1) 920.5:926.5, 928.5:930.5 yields 0.01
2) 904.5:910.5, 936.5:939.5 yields -0.03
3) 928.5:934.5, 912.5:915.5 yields 0.09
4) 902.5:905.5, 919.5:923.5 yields -0.08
